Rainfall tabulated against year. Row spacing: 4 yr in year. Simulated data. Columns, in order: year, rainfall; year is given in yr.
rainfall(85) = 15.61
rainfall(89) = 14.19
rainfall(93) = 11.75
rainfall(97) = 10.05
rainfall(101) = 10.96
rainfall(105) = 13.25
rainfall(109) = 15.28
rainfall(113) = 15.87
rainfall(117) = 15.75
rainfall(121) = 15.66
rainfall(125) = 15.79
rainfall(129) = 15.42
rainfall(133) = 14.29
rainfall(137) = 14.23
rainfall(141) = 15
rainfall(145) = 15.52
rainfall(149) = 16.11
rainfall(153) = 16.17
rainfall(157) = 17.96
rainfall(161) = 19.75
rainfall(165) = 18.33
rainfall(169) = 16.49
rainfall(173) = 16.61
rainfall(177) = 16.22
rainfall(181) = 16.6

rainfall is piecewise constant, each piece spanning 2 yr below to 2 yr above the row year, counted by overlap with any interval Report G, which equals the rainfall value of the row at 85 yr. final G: 15.61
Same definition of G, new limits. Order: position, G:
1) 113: 15.87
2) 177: 16.22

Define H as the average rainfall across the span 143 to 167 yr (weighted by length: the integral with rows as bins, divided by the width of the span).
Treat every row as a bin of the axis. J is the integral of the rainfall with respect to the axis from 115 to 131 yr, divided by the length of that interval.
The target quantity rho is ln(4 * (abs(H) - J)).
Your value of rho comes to 1.9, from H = 17.3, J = 15.7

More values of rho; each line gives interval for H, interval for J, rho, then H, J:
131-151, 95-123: 1.6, 15.0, 13.8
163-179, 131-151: 2.0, 16.9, 15.0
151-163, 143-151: 2.1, 18.0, 15.8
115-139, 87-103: 2.6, 15.2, 11.7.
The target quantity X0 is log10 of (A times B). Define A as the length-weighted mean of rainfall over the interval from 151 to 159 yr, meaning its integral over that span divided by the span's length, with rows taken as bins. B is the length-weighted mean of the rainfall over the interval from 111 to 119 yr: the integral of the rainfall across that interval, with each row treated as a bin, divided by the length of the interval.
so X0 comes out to 2.43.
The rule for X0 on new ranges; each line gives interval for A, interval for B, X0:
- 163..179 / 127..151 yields 2.41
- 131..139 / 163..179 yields 2.38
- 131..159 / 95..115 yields 2.31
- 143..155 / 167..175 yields 2.42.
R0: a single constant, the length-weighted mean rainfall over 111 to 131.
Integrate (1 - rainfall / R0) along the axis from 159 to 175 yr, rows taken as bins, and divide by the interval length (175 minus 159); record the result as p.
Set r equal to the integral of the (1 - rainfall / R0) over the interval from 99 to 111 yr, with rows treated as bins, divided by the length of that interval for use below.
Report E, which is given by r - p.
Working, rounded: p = -0.13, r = 0.16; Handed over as 0.30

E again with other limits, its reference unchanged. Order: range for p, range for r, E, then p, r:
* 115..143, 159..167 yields -0.25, 0.03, -0.21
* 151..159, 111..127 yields 0.08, -0.09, 0.00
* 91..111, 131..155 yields -0.19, 0.22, 0.03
